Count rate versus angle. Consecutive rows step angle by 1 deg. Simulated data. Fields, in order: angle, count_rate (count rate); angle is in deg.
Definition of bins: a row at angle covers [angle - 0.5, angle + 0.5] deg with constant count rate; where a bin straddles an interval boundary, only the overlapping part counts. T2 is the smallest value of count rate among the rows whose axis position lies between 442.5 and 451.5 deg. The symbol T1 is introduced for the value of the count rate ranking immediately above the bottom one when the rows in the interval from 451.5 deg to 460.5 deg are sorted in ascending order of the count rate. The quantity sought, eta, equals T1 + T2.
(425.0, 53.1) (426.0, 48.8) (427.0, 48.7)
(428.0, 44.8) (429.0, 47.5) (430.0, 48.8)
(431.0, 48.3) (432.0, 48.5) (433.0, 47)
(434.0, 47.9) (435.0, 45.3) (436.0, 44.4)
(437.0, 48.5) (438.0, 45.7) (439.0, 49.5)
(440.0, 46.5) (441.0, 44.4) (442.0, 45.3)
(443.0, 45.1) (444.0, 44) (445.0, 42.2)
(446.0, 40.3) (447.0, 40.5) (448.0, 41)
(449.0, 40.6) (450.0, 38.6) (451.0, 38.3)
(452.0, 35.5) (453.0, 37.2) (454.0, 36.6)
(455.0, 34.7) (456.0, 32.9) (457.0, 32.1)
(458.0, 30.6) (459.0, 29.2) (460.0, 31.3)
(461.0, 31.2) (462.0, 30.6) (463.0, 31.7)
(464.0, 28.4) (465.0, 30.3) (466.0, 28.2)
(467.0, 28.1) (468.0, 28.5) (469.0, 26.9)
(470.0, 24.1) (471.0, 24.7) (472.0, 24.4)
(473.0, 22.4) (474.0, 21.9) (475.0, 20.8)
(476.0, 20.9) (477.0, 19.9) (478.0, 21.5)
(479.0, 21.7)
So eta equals 69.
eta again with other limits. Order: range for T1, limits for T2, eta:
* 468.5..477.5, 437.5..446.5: 61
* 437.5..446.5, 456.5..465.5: 71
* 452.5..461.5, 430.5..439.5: 75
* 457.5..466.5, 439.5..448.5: 69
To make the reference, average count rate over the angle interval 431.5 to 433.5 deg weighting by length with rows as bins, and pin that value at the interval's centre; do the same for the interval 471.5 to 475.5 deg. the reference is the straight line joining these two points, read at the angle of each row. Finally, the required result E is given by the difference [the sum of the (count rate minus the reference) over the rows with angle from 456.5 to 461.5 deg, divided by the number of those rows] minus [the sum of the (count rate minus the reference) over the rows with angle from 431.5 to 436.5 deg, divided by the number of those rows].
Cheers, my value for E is -0.3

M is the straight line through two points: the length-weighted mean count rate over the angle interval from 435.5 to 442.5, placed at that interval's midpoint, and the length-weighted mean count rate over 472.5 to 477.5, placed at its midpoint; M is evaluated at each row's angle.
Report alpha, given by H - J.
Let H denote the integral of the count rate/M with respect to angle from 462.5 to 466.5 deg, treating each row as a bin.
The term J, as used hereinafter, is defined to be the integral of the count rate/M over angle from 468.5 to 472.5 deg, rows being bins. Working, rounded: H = 4.16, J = 4.12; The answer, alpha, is 0.0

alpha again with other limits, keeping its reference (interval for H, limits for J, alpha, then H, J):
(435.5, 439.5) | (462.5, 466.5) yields -0.2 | 3.97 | 4.16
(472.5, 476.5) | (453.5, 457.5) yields 0.1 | 4.00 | 3.91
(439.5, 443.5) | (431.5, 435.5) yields 0.3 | 4.07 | 3.76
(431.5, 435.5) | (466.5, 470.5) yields -0.4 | 3.76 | 4.18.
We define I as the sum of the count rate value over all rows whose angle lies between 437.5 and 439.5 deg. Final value 95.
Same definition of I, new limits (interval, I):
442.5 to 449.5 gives 294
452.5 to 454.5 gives 74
